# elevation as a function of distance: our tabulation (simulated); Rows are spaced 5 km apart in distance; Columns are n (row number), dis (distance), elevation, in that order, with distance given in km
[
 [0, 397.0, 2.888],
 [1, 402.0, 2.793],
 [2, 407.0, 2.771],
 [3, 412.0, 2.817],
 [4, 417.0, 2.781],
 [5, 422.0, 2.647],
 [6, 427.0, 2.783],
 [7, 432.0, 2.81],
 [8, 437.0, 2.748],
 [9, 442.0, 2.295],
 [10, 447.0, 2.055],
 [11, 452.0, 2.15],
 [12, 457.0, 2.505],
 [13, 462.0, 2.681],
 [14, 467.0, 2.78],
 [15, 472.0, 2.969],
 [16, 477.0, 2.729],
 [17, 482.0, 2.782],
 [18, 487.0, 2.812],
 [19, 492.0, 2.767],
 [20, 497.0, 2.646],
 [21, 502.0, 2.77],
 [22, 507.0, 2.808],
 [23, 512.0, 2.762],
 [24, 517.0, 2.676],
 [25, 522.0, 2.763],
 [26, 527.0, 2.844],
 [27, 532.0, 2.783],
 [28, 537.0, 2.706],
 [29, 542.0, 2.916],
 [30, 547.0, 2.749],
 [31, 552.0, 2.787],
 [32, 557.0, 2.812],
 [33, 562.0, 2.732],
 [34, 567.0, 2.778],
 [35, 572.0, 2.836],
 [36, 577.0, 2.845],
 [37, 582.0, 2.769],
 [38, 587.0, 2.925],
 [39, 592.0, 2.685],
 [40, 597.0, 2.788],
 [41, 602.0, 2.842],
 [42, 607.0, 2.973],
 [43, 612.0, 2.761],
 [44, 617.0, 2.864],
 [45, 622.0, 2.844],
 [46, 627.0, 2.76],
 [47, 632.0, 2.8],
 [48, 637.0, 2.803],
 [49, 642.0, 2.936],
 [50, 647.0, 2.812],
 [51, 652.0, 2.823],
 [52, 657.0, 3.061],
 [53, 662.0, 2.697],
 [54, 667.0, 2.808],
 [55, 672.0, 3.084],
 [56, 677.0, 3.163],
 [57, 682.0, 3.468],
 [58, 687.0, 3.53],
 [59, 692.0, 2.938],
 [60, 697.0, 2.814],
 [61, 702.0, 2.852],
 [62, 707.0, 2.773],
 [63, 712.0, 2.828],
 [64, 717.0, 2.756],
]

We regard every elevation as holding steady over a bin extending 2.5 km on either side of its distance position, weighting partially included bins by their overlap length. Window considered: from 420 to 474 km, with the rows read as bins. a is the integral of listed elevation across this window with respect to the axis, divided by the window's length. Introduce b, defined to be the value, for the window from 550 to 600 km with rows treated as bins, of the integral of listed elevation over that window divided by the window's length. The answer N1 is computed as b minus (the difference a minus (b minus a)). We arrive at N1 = 0.4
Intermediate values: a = 2.58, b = 2.80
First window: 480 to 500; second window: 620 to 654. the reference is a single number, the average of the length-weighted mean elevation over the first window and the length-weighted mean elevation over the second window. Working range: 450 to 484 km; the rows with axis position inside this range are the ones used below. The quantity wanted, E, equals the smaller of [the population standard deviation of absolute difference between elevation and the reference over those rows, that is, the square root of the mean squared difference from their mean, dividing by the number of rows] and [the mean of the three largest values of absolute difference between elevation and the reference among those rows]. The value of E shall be 0.207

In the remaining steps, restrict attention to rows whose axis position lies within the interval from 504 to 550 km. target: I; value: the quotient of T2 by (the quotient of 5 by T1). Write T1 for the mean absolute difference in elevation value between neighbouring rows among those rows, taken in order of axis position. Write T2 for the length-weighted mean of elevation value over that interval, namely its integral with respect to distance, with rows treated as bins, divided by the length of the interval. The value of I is 0.057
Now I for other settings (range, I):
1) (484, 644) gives 0.050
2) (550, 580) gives 0.024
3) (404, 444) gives 0.069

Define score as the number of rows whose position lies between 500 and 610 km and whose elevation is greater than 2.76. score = 17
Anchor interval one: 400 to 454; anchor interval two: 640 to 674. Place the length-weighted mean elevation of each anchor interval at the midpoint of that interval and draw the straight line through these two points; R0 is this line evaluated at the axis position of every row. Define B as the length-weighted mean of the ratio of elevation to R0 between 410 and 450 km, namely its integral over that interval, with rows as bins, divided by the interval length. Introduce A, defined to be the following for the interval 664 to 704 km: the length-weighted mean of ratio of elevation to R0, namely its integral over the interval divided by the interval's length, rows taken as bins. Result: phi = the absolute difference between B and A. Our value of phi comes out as 0.056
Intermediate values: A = 1.06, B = 1.00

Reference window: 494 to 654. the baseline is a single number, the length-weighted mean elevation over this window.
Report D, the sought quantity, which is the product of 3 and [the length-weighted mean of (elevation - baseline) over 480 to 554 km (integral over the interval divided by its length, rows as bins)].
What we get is -0.09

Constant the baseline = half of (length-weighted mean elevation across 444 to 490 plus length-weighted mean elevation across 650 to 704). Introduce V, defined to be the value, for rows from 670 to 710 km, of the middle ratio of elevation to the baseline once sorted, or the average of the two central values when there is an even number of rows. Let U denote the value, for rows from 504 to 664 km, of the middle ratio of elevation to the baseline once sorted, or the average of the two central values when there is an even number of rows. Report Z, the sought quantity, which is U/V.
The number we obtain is 0.93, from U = 1.00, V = 1.07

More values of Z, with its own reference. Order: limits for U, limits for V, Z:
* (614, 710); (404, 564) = 1.03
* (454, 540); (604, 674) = 0.98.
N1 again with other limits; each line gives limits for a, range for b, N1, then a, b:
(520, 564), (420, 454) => -0.6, 2.79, 2.50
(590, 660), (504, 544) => -0.1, 2.84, 2.78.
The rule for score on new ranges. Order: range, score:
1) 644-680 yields 6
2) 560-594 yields 5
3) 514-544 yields 4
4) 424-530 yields 12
